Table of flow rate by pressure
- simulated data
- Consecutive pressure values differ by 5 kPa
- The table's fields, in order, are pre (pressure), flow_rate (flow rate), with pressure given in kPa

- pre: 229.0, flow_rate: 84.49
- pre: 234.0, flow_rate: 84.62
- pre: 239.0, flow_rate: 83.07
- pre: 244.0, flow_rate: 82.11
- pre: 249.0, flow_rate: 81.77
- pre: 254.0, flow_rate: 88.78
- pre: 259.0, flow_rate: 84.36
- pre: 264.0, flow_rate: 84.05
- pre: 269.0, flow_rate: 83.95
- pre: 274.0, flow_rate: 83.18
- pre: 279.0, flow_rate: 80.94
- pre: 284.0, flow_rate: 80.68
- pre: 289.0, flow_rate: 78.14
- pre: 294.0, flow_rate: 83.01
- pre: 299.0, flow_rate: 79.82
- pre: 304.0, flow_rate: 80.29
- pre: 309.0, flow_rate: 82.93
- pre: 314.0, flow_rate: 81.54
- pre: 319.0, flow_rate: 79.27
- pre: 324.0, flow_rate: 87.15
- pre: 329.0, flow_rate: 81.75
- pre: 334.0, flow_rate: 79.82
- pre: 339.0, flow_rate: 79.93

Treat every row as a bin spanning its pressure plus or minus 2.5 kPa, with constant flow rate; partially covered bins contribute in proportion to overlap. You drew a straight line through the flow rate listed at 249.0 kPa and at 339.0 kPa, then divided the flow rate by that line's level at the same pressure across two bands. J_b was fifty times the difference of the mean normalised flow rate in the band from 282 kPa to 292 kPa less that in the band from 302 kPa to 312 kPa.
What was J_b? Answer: -1.6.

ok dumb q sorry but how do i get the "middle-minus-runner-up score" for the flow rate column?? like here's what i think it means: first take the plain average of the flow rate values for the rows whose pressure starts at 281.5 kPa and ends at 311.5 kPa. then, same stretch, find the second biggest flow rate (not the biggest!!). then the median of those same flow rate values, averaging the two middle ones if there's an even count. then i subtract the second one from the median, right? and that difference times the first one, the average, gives -198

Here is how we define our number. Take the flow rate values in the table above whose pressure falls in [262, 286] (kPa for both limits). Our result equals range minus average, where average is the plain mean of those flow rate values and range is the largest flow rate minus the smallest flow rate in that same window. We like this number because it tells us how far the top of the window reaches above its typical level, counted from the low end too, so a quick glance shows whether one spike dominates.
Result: -79.2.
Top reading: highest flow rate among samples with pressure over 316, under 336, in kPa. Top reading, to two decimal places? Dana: 87.15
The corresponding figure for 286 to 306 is 83.01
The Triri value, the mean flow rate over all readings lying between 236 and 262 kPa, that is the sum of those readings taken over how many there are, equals 84.0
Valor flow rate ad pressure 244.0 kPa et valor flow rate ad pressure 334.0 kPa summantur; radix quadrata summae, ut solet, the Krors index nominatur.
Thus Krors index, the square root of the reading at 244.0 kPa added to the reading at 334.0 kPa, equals 12.7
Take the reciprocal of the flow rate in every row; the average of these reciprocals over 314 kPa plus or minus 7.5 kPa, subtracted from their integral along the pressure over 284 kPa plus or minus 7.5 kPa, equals 0.175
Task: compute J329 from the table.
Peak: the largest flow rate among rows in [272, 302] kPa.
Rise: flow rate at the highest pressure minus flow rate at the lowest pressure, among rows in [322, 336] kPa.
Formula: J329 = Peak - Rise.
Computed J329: 91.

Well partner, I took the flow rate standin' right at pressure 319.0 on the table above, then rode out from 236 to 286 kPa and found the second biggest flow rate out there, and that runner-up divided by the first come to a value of 1.06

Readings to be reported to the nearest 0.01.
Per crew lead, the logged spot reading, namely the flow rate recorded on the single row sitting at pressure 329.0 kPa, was 81.75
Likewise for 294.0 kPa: 83.01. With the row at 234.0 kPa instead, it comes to 84.62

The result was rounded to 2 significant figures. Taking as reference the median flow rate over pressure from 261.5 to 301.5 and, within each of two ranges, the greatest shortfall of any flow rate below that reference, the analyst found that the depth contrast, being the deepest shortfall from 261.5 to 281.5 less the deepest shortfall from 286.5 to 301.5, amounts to -2.8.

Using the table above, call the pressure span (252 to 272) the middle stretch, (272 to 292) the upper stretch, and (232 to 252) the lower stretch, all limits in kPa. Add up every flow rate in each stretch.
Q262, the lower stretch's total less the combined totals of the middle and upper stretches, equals -333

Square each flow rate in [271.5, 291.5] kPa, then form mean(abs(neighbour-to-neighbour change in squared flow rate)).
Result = 271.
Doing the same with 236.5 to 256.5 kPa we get 470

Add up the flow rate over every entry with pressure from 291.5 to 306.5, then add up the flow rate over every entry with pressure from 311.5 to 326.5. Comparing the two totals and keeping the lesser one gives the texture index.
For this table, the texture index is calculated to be 243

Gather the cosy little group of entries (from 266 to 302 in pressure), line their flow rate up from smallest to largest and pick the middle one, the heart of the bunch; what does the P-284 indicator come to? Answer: 80.9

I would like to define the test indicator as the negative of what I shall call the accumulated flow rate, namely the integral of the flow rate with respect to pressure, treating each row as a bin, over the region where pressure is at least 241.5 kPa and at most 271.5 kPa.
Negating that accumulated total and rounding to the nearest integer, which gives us -2525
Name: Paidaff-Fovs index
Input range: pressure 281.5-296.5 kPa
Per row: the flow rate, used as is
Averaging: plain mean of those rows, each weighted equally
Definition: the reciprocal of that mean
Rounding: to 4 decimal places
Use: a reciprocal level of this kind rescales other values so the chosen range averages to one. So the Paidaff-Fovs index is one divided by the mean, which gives 0.0124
